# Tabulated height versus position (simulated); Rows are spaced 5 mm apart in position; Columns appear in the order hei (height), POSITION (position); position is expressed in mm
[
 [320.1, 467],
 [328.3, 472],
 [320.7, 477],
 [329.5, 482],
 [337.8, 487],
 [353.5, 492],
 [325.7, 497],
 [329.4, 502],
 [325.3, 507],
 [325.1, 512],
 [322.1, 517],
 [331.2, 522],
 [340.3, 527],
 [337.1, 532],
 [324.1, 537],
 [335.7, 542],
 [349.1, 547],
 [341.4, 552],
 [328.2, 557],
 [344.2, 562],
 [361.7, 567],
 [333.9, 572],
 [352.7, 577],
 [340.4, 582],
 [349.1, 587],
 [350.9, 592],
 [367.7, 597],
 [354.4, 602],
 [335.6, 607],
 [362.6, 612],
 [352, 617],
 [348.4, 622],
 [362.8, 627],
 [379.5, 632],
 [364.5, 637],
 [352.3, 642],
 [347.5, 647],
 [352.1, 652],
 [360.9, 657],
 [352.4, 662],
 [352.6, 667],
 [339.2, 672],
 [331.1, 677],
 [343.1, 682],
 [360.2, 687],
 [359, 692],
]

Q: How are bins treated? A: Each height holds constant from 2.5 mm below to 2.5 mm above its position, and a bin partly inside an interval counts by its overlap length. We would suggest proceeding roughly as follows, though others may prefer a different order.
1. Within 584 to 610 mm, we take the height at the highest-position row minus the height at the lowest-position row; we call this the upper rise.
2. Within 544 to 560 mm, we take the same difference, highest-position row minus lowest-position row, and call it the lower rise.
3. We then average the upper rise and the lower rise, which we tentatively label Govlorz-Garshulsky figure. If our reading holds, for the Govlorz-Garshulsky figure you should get -17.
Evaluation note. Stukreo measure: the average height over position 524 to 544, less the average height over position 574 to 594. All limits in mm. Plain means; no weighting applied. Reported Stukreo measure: -14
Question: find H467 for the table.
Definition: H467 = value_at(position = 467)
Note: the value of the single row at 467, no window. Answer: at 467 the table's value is 320.1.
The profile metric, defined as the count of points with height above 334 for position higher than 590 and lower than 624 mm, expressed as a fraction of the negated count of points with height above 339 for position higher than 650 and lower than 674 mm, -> -1.4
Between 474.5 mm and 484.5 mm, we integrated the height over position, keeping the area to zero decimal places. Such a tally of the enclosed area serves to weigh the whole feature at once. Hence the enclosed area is 3251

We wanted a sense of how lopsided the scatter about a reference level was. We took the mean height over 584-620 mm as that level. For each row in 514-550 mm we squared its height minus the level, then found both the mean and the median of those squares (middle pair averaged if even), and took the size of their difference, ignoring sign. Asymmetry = 129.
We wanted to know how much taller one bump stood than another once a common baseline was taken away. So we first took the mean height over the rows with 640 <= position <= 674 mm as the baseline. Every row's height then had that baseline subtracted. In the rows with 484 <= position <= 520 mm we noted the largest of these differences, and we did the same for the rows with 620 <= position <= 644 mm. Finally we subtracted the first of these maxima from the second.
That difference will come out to 26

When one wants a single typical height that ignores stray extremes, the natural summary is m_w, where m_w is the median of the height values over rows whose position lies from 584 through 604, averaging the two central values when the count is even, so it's 353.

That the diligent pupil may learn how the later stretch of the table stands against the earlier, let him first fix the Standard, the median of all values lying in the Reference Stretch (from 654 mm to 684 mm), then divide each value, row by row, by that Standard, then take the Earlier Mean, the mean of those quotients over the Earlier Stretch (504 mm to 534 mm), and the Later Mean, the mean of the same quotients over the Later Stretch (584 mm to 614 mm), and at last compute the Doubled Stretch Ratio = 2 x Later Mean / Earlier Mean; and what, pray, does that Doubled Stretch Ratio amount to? 2.14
